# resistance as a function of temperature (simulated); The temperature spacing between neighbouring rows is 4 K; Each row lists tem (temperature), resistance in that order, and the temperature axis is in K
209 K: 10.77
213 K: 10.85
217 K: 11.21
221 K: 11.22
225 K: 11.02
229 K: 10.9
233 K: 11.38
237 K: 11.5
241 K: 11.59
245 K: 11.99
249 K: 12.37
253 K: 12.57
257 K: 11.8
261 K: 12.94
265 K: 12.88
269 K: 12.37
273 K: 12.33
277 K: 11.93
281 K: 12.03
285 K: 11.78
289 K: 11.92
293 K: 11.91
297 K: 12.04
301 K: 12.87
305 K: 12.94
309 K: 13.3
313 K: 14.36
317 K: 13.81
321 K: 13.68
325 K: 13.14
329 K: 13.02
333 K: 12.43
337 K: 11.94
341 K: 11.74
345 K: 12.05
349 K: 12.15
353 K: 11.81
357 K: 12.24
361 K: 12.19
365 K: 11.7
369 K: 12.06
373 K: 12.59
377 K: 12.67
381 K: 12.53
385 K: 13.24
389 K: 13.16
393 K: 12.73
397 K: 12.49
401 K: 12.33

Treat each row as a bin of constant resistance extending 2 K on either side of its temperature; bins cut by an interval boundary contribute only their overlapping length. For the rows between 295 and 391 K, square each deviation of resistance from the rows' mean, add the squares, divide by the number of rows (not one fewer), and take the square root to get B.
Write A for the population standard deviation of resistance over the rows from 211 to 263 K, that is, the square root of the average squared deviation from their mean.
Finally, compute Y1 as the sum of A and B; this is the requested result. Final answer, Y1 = 1.33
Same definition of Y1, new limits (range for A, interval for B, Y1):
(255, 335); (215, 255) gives 1.26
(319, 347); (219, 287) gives 1.26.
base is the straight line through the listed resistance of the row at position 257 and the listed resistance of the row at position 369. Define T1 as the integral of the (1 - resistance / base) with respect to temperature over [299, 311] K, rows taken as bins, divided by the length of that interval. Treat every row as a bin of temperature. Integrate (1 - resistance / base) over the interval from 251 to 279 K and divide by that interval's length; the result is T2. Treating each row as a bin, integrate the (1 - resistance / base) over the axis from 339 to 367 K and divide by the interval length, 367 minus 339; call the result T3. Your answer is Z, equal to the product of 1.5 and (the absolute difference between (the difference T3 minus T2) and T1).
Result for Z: 0.22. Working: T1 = -0.09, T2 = -0.049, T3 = 0.00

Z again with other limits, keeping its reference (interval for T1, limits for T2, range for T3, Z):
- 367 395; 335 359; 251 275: 0.01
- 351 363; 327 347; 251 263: 0.04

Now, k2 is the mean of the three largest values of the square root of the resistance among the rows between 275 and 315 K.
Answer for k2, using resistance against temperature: 3.68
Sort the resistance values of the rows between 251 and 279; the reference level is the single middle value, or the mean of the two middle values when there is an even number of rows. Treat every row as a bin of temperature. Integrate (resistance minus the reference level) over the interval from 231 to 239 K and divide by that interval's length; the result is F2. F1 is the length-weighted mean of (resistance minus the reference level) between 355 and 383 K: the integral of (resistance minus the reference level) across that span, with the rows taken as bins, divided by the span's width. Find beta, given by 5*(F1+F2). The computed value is -5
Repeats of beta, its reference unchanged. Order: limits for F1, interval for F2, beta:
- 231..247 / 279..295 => -6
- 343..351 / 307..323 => 6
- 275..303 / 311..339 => 3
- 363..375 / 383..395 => 2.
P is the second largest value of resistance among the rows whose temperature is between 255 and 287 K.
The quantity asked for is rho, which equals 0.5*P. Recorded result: 6.4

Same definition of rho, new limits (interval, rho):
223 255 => 6.2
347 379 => 6.3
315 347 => 6.8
